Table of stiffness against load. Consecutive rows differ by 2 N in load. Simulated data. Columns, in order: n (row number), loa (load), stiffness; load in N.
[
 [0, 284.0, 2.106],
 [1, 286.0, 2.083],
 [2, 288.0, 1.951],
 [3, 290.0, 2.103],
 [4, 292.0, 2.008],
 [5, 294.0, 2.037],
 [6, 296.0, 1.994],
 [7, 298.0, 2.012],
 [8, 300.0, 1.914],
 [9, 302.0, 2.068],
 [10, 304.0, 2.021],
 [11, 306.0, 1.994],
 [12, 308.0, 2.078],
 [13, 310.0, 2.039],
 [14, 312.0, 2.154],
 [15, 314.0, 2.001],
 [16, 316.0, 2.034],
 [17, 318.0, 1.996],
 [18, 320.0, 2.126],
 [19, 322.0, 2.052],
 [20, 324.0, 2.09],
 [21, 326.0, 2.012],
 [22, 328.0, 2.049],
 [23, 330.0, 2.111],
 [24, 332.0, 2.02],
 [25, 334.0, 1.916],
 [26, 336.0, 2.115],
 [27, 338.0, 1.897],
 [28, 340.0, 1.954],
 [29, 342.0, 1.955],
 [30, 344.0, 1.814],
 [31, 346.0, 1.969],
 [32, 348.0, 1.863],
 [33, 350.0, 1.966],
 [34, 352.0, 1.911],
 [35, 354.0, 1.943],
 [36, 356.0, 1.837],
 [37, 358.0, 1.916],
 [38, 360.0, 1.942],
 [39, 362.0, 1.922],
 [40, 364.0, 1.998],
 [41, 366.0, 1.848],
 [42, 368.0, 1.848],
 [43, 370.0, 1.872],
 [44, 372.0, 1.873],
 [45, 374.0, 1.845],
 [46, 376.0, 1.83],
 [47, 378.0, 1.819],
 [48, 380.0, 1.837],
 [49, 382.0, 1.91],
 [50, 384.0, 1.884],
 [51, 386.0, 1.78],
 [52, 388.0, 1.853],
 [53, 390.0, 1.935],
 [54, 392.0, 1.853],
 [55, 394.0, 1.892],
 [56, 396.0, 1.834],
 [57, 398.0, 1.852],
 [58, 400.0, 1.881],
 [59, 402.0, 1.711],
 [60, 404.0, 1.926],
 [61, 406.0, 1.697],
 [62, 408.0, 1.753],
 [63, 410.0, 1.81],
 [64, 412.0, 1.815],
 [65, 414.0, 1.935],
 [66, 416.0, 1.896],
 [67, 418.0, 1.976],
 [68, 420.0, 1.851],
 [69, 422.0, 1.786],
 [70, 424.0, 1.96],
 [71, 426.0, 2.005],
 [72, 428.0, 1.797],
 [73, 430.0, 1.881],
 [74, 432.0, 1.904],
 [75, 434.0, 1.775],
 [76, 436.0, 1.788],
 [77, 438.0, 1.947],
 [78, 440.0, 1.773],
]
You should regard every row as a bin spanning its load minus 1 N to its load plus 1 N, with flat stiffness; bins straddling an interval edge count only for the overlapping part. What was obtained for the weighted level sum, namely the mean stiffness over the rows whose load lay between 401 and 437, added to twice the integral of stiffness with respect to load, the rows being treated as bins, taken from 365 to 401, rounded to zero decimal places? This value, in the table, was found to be 136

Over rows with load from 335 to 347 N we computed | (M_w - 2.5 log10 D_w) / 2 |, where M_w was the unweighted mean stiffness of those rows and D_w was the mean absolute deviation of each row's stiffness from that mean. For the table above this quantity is 2.47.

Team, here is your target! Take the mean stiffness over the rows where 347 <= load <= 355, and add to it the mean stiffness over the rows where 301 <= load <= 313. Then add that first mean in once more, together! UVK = 5.90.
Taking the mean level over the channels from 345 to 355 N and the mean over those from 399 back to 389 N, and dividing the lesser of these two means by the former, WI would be 0.97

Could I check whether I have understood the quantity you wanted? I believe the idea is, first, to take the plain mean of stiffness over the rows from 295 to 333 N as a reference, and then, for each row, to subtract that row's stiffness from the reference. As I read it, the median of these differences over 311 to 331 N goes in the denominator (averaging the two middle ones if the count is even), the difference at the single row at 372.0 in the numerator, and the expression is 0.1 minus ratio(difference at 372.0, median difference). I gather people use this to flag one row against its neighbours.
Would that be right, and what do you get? 16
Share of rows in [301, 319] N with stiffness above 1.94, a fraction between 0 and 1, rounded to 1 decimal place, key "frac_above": 1.0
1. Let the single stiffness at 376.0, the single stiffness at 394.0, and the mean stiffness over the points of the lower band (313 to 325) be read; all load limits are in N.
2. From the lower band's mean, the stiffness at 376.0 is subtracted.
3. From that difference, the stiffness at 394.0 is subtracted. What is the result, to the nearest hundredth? -1.67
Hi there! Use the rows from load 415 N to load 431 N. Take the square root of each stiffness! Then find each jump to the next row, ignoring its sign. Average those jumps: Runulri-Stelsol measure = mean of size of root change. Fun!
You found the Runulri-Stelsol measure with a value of 0.041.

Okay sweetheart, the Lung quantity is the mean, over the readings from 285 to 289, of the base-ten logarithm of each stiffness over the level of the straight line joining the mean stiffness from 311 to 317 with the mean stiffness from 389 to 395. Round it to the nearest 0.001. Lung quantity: -0.022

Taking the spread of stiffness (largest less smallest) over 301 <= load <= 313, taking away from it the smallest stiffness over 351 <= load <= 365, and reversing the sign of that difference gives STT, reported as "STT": 1.68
